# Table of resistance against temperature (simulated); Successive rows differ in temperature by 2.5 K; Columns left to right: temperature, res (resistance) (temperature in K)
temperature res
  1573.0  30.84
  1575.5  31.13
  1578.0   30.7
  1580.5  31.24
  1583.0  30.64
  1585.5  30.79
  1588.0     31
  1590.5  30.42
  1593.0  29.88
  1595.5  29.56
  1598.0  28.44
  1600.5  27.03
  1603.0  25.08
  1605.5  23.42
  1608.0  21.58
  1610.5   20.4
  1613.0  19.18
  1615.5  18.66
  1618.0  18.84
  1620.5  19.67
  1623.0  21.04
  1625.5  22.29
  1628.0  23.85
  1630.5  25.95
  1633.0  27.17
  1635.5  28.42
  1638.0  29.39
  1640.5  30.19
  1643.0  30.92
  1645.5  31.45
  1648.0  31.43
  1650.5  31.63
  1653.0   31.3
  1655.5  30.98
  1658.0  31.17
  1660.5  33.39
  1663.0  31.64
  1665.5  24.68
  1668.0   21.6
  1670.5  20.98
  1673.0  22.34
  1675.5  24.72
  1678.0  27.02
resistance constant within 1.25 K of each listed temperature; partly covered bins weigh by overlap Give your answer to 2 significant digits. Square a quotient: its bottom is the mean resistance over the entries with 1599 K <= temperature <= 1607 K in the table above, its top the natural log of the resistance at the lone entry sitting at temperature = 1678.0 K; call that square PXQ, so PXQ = 0.017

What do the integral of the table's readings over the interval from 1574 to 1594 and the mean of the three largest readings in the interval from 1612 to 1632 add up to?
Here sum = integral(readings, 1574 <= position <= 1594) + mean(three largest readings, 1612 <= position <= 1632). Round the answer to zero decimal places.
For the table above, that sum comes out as 639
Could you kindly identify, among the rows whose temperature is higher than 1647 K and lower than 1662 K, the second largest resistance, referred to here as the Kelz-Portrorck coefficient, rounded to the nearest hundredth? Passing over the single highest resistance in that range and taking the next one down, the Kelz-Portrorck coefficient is 31.63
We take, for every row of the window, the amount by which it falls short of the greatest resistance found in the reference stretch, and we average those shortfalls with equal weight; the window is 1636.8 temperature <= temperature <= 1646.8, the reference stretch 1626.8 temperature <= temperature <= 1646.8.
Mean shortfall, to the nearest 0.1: 1.0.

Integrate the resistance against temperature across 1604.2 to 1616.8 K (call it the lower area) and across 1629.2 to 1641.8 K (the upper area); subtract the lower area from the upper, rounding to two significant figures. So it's 95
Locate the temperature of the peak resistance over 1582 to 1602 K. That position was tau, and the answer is 1588.0 K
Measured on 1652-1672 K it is 1660.5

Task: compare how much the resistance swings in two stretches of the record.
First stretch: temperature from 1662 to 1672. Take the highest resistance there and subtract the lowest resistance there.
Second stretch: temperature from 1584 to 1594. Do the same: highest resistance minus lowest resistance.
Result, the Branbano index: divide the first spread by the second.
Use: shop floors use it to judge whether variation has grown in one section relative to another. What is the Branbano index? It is 10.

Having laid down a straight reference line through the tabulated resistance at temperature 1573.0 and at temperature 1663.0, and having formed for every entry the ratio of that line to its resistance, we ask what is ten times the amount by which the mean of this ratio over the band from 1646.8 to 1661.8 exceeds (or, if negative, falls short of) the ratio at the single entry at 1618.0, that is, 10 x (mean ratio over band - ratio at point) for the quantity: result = -6.6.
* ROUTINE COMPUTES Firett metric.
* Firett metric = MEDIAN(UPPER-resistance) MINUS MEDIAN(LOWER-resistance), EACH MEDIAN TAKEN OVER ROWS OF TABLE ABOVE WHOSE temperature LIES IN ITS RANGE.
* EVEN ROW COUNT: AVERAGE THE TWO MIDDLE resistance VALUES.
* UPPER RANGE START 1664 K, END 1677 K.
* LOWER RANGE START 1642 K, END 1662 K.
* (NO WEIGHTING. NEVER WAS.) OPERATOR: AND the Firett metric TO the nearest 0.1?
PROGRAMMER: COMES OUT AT -9.0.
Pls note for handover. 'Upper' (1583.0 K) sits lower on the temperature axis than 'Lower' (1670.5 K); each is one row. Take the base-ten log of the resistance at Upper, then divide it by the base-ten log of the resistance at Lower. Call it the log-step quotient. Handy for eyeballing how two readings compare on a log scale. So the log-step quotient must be 1.12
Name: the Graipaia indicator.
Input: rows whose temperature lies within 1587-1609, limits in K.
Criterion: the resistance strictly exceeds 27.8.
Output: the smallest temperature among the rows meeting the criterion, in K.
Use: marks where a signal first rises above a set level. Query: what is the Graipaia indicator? 1588.0 K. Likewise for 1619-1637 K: 1635.5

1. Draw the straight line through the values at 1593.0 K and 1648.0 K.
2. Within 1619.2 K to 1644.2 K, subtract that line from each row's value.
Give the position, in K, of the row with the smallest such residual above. 1620.5 K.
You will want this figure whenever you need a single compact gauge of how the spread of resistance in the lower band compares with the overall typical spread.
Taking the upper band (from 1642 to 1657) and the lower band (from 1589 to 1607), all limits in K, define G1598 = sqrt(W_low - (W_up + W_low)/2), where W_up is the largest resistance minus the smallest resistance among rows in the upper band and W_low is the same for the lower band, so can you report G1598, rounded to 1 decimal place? 1.8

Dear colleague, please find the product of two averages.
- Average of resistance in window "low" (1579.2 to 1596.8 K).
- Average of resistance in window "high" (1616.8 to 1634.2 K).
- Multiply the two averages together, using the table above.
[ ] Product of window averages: 692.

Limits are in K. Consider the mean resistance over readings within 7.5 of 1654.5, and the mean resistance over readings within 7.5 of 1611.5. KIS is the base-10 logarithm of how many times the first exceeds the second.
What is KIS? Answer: 0.19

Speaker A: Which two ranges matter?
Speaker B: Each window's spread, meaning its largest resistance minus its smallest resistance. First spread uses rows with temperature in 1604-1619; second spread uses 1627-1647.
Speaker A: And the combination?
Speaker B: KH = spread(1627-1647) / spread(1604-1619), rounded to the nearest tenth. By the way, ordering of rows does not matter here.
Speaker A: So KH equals 1.6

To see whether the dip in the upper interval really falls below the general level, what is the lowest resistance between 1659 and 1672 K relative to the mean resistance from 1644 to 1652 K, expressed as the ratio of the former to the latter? 0.67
